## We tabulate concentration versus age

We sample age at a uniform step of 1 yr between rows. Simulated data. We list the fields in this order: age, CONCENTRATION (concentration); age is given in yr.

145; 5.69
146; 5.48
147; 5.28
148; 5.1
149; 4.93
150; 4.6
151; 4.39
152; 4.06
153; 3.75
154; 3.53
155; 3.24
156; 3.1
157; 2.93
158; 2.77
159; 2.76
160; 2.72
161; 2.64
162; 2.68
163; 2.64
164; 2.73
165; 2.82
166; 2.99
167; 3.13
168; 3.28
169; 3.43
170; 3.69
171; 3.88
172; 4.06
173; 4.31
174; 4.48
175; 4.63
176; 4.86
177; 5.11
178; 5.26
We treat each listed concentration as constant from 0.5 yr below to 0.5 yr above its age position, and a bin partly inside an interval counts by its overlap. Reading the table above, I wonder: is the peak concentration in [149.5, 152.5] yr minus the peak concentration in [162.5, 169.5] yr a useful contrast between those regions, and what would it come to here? 1.2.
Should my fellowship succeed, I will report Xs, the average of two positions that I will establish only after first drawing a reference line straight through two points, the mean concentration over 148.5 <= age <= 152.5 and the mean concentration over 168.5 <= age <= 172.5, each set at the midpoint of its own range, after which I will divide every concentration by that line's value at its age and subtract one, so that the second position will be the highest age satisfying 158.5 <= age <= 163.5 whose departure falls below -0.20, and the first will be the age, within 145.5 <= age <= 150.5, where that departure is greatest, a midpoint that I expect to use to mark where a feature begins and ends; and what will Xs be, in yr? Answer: 154.5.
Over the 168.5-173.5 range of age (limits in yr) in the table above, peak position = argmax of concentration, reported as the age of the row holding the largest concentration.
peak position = 173 yr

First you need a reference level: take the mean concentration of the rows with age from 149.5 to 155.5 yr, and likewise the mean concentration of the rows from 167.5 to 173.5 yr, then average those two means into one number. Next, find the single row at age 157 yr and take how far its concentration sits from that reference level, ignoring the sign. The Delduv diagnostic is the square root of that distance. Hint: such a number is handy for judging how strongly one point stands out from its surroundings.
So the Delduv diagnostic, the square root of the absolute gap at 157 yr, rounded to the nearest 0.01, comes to 0.96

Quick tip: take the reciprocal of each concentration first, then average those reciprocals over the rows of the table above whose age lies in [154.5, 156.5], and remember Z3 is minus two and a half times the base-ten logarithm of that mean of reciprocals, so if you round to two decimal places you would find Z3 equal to 1.25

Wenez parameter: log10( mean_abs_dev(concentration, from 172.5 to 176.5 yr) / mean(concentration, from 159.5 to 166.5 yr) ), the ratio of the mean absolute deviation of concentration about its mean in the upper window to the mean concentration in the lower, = -1.20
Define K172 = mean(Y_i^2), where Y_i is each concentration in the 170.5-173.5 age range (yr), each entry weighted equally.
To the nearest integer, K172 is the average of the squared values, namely 17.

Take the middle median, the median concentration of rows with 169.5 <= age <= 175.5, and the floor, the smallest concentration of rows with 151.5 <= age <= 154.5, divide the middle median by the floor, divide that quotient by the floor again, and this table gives 0.34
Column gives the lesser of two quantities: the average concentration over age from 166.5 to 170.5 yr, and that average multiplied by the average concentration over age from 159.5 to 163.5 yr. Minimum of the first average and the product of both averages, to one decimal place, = 3.4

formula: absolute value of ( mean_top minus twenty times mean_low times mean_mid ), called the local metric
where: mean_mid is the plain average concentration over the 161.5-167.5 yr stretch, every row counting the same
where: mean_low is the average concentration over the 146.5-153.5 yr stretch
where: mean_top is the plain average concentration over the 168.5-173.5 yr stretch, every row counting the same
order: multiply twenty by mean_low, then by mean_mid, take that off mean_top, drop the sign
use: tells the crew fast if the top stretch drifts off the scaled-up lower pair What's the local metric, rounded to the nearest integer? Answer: 256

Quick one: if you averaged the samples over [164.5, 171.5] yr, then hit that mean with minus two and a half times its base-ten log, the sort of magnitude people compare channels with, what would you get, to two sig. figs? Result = -1.3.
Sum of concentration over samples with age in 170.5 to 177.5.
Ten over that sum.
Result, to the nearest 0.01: 0.32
